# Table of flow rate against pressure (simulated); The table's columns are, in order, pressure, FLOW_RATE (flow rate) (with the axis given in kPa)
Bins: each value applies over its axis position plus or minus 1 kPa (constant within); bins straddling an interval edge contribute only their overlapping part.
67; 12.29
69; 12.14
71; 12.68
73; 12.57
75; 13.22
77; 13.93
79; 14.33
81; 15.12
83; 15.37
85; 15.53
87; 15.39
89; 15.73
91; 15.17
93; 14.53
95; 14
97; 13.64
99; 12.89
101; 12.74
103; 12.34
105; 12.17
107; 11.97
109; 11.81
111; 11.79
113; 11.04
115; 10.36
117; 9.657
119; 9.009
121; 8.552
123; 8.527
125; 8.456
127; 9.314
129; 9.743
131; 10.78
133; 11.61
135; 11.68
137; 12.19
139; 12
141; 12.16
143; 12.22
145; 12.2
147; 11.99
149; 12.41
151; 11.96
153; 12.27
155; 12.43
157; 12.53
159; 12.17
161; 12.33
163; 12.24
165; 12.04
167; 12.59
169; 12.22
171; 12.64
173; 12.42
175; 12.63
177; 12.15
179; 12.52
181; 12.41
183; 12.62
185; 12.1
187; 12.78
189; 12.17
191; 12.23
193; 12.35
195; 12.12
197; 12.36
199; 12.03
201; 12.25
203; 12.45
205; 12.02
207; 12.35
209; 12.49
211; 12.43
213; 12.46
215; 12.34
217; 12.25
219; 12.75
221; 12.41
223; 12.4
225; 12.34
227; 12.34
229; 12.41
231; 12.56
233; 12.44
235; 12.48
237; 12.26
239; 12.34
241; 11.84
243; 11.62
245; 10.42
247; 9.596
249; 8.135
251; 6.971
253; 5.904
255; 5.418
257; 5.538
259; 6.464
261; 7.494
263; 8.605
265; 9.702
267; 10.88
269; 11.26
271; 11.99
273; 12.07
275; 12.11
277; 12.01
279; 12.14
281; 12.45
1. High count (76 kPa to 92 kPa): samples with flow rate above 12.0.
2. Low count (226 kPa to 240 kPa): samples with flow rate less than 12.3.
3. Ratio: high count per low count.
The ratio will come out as 8.0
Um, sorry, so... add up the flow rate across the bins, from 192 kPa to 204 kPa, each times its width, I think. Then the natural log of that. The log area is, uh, 4.99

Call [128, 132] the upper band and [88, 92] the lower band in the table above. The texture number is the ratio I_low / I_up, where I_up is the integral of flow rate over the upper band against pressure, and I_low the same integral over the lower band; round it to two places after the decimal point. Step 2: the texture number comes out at 1.51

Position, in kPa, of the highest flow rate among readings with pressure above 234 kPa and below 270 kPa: 235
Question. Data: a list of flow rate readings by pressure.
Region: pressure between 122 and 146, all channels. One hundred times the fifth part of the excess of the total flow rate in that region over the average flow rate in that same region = 2399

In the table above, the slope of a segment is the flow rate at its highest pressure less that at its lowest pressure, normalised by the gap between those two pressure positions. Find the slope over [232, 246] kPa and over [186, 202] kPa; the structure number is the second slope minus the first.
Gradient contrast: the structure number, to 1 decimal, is 0.1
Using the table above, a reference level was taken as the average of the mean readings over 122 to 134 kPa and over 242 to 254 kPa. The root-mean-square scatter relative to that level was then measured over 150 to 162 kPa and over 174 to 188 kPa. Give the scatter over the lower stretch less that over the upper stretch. -0.18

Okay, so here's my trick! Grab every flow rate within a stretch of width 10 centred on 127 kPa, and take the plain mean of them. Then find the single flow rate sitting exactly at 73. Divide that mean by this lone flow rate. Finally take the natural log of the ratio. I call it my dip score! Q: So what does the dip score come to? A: -0.3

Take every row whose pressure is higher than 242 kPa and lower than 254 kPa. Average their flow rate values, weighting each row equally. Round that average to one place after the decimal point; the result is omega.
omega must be 8.8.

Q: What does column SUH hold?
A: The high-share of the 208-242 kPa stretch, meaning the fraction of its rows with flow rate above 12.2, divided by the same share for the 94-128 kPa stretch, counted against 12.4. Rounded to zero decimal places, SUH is 4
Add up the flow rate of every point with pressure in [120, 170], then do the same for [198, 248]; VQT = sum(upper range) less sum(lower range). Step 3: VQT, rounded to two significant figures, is 17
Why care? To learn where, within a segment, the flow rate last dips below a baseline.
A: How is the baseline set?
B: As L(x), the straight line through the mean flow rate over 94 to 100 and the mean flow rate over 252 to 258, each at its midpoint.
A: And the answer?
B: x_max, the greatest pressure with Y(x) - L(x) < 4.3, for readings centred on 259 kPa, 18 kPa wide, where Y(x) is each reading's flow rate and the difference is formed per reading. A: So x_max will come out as 263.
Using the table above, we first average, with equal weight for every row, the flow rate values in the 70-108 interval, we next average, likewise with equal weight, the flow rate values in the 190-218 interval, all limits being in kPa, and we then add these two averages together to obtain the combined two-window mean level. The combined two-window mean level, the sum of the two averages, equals 26.2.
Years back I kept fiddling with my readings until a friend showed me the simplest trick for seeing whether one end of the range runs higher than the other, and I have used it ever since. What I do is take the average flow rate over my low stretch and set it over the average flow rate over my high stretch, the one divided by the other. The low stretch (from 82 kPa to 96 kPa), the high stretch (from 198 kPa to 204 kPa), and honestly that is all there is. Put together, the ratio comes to 1.23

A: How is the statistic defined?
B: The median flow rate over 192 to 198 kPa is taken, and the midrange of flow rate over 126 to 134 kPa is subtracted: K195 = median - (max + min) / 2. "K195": 1.9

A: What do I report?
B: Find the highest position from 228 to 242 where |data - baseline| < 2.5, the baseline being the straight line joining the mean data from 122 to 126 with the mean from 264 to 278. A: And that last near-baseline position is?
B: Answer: 241 kPa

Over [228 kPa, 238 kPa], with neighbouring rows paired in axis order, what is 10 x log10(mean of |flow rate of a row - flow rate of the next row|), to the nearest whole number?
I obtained -9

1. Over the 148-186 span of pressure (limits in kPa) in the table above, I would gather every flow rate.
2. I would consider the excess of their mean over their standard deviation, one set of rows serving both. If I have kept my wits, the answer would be 12.1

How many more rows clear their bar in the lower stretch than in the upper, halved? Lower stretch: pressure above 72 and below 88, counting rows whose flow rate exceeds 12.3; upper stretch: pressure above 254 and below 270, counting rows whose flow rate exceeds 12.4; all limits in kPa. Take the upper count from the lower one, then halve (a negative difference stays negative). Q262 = 4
